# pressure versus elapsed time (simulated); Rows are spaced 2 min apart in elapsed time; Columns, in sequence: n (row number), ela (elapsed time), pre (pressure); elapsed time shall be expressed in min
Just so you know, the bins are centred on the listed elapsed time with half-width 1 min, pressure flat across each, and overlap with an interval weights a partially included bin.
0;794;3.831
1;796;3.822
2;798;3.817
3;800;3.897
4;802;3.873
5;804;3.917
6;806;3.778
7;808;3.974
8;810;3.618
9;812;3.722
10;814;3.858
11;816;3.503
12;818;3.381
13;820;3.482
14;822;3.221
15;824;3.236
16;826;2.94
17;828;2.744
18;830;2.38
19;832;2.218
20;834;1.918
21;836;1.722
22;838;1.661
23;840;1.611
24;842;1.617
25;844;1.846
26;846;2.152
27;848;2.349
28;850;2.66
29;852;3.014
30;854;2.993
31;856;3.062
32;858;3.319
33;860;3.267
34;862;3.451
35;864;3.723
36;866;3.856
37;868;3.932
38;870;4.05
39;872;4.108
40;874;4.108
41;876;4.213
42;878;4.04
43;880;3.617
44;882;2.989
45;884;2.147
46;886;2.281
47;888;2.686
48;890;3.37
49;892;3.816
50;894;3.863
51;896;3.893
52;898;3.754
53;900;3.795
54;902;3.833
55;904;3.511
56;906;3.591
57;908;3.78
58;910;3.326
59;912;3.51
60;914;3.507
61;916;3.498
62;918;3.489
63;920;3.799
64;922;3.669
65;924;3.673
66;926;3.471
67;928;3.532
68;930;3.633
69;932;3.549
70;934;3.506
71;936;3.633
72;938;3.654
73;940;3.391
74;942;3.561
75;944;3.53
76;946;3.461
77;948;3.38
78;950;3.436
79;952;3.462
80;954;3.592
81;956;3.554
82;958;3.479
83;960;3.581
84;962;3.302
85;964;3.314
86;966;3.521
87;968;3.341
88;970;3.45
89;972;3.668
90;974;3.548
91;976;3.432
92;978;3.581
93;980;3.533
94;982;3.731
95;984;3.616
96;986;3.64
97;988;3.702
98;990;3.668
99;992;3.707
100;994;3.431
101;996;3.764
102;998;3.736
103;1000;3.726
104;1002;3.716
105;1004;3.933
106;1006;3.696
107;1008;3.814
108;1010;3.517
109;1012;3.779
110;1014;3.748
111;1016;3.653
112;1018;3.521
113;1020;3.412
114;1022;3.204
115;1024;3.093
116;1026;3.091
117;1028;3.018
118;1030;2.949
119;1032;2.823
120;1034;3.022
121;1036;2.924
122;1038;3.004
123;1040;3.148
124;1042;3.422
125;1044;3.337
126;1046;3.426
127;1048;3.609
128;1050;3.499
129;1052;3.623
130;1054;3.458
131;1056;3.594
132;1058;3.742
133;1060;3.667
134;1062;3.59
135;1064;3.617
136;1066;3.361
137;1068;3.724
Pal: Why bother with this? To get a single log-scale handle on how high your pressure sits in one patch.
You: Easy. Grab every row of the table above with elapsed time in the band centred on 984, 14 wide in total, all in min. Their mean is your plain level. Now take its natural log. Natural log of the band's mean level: 1.29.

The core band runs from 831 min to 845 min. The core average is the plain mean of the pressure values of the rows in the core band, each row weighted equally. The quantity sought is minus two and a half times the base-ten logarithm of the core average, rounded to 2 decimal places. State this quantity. -0.64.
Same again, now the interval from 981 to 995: -1.40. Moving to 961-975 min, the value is -1.34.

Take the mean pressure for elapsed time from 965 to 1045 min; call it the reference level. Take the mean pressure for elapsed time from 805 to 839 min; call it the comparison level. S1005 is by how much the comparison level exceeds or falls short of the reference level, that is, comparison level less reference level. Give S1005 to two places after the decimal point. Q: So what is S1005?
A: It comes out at -0.44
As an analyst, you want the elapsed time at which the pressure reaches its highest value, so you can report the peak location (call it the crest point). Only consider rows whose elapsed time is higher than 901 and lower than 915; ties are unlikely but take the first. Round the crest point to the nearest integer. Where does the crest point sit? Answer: 902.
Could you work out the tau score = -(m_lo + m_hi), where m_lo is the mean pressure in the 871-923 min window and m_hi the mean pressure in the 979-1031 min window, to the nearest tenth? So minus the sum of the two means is -7.1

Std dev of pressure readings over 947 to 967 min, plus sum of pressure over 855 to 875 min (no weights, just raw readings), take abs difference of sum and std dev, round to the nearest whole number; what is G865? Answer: 37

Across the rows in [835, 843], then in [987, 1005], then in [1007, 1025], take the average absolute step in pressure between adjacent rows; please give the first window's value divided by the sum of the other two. 0.14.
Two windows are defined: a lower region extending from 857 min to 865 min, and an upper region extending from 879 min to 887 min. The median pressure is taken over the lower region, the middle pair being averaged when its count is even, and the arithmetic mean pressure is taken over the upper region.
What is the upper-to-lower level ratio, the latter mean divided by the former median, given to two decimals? 0.81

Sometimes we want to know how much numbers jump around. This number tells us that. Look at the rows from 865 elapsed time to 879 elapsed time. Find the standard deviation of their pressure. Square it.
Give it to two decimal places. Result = 0.01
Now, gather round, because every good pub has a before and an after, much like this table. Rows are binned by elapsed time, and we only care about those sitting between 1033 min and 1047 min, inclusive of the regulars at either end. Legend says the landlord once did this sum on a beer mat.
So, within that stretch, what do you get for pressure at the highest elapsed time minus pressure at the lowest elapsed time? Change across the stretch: 0.40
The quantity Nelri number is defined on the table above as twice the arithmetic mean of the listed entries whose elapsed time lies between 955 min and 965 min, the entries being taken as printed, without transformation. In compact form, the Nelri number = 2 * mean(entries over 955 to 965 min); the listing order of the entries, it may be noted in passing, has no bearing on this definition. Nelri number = 6.9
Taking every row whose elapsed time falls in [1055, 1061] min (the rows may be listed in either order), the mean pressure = 3.67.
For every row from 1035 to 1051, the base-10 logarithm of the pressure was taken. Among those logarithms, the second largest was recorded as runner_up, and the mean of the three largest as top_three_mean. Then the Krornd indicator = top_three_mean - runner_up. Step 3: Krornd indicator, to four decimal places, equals 0.0014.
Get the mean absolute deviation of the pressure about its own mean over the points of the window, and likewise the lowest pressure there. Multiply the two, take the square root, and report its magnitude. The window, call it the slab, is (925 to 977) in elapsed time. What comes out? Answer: 0.522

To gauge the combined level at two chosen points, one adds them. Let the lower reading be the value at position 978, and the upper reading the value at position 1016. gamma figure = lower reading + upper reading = 7.2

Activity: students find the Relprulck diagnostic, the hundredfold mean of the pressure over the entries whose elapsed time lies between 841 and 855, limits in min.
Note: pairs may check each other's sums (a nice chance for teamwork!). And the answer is 238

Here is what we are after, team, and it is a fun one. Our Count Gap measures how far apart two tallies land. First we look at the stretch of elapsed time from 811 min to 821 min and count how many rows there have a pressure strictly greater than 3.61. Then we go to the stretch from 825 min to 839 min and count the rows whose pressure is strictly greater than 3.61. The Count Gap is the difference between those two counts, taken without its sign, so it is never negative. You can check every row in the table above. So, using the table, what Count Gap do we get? 2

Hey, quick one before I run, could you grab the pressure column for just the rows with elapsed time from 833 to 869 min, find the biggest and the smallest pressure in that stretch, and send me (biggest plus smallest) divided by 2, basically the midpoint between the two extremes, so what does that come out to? 2.8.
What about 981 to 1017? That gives 3.7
